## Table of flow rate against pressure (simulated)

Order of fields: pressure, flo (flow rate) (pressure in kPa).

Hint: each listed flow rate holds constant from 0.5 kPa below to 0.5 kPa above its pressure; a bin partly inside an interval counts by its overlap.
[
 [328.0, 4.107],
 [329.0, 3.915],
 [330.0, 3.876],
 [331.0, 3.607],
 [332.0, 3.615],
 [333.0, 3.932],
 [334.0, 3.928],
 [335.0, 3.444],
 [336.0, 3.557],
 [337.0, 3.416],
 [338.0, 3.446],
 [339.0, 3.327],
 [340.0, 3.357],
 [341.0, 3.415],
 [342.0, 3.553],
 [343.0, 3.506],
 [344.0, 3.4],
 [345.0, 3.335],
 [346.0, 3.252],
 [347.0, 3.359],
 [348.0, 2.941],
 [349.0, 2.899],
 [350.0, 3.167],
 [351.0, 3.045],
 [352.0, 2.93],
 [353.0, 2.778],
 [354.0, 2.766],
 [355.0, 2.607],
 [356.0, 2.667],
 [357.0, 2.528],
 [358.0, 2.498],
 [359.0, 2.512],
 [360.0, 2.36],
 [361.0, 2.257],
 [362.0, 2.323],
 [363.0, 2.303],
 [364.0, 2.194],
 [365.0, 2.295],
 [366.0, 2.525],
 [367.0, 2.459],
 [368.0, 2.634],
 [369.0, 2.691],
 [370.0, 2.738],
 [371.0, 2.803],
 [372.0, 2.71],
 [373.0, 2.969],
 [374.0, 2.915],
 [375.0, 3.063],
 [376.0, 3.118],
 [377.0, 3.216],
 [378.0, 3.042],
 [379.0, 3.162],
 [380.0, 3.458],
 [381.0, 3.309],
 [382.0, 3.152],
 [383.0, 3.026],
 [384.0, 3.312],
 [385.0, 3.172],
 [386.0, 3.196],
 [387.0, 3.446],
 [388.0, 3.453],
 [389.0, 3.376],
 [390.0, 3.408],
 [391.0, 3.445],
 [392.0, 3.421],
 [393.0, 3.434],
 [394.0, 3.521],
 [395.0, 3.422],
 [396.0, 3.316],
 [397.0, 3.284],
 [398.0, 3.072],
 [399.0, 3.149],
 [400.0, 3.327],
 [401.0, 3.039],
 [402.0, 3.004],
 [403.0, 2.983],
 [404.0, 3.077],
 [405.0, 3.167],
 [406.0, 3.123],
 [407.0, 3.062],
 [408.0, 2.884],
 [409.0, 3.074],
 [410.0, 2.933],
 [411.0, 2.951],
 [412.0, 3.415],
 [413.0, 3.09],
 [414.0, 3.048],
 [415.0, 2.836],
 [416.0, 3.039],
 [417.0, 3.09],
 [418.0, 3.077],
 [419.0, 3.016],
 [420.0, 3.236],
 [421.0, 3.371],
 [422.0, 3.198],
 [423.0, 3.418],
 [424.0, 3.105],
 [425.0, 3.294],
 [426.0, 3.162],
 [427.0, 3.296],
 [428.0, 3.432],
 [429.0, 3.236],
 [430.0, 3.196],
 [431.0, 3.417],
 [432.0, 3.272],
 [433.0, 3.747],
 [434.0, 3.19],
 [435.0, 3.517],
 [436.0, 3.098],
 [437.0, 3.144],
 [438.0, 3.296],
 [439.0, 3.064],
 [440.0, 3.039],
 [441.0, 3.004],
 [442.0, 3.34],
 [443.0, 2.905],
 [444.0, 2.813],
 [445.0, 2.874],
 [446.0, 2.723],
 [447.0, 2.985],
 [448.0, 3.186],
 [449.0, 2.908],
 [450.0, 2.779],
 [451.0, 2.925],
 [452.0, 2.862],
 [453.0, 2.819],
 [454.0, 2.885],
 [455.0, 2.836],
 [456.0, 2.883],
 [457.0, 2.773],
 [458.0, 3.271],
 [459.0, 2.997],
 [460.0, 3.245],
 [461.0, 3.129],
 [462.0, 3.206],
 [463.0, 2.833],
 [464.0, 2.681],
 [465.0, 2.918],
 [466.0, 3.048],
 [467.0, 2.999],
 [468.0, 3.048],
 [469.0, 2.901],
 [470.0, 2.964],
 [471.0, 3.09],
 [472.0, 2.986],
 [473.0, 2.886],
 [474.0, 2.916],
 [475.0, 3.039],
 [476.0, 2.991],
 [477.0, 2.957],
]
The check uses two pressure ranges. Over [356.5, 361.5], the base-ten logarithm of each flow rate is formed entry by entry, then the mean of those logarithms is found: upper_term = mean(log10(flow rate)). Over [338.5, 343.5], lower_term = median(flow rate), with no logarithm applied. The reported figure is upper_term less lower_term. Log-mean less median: -3.0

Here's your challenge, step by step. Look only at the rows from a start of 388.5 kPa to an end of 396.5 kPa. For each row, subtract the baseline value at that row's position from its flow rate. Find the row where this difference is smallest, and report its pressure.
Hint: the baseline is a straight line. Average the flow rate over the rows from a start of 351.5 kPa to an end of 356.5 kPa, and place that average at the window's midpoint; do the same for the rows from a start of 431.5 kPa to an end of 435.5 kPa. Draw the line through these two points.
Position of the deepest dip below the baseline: 396.0 kPa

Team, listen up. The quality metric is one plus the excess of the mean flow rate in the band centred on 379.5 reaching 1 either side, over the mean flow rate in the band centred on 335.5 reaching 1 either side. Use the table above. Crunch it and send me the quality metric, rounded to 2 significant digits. 0.81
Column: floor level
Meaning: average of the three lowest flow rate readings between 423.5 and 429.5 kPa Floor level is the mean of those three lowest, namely 3.17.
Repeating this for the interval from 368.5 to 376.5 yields 2.71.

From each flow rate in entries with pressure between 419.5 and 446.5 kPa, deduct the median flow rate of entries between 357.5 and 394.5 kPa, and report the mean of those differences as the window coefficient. 0.16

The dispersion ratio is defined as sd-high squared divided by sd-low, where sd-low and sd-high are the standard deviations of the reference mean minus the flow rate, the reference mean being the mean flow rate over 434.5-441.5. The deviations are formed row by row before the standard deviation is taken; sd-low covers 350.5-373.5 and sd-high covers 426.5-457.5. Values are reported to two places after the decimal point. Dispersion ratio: 0.27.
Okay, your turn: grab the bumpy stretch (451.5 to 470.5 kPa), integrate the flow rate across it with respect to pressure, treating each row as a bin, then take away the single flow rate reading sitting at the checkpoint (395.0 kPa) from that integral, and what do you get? 53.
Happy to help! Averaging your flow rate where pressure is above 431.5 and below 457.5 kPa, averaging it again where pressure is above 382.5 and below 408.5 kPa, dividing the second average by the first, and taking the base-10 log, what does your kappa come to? 0.03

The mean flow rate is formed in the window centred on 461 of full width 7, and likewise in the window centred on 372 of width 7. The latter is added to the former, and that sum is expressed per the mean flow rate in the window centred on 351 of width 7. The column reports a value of 2.01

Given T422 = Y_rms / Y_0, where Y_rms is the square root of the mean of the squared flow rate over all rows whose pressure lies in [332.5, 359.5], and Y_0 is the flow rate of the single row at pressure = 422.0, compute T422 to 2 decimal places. 1.00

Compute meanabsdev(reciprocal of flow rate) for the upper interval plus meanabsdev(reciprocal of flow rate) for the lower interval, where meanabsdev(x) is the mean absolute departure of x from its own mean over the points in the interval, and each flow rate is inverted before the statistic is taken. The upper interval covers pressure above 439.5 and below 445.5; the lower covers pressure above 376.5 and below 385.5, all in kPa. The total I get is 0.0245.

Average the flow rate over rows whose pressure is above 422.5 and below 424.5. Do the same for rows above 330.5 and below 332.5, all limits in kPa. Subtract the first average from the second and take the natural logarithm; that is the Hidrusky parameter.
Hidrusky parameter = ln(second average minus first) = -1.05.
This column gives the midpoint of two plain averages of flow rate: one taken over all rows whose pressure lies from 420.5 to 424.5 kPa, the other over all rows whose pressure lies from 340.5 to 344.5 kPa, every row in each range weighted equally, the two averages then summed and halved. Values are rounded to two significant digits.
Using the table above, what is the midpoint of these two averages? 3.4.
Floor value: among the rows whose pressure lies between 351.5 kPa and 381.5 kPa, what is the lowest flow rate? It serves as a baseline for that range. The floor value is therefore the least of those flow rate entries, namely 2.194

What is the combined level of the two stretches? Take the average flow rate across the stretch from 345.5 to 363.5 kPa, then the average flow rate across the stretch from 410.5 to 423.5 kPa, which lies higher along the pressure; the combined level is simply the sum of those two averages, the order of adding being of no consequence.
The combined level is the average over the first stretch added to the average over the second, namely 5.9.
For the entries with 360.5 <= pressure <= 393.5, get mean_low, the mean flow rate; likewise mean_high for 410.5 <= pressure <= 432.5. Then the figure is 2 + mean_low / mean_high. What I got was 2.93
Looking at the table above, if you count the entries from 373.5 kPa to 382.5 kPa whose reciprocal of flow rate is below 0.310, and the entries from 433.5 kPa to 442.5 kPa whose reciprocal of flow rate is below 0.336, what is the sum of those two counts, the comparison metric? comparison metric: 11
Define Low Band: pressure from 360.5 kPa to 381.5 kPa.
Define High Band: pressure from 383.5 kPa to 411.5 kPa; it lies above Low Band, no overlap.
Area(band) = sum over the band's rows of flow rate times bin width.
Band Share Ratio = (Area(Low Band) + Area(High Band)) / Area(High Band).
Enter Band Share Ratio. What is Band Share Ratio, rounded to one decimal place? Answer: 1.6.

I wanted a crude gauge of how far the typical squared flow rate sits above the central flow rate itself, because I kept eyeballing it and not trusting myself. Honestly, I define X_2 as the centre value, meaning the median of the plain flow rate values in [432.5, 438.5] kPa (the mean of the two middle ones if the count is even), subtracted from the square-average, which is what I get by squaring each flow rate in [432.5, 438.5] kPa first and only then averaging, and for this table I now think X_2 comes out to 7.9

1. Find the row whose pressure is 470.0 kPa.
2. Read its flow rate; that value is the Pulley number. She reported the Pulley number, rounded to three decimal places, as 2.964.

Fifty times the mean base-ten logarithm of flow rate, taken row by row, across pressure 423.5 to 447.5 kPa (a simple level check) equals 25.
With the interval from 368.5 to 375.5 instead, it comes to 23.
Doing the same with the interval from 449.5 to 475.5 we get 24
